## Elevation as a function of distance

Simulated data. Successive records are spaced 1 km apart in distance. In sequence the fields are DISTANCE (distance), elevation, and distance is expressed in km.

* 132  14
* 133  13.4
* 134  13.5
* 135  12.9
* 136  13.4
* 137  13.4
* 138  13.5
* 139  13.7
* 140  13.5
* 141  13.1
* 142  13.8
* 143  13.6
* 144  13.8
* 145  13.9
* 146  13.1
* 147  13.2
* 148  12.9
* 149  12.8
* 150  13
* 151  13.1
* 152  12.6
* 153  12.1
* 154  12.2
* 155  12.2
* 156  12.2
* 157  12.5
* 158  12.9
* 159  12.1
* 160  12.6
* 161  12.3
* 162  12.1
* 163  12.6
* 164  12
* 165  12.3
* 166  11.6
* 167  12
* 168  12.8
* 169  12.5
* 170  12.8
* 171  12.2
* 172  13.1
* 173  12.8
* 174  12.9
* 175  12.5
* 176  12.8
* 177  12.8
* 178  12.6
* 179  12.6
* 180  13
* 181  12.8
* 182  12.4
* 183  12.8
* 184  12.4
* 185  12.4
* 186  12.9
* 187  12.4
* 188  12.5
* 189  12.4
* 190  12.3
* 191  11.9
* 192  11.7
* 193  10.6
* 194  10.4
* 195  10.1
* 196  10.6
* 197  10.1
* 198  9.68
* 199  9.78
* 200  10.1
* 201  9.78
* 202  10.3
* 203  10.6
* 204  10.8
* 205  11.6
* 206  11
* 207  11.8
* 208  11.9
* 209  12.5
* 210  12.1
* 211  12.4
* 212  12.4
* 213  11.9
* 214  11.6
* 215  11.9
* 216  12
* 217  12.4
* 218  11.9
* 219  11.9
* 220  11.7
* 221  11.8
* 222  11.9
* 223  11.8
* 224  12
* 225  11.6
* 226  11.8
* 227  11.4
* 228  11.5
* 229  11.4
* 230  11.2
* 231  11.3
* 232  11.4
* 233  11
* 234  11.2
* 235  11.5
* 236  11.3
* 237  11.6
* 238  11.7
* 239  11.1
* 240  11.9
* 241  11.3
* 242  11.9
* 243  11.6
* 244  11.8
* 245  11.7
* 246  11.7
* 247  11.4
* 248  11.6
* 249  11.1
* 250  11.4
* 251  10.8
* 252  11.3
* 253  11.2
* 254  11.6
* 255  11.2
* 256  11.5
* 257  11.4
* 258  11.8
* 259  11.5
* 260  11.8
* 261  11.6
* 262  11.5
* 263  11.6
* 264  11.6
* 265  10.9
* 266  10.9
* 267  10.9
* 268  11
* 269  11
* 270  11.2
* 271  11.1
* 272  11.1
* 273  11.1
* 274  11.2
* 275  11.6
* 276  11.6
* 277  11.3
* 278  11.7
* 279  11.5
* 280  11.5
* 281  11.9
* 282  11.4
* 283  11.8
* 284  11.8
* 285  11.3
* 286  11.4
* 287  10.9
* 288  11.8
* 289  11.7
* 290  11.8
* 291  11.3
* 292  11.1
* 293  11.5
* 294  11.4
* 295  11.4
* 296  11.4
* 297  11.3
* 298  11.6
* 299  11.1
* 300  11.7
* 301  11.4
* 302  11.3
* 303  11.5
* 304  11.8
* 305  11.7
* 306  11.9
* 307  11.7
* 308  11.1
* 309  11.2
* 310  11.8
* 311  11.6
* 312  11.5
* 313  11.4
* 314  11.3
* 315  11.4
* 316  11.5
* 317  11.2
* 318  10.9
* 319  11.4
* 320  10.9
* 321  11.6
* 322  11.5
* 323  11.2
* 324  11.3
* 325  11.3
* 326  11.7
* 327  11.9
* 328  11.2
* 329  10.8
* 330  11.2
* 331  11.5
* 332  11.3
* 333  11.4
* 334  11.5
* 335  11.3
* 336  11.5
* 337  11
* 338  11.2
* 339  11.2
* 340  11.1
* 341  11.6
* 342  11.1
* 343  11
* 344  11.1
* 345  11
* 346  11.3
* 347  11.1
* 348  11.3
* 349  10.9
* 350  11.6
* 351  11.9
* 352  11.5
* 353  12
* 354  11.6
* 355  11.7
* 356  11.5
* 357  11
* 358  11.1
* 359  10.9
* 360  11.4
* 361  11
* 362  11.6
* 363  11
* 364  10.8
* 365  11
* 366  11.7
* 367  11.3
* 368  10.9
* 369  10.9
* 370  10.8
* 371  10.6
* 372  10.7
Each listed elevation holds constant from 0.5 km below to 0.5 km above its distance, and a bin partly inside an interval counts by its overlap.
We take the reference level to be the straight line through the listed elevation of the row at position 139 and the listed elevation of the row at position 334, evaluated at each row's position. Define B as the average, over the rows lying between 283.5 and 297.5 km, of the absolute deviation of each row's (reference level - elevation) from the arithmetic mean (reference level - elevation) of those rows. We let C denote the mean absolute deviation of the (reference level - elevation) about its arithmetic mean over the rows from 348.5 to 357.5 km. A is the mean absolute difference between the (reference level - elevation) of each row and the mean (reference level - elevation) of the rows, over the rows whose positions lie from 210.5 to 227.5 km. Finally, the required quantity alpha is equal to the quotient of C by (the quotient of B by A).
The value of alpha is 0.24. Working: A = 0.18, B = 0.20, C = 0.26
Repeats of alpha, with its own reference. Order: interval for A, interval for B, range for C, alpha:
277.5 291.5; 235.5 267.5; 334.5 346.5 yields 0.13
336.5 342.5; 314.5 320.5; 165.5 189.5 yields 0.17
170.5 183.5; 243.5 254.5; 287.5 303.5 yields 0.15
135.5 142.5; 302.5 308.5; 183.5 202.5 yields 0.83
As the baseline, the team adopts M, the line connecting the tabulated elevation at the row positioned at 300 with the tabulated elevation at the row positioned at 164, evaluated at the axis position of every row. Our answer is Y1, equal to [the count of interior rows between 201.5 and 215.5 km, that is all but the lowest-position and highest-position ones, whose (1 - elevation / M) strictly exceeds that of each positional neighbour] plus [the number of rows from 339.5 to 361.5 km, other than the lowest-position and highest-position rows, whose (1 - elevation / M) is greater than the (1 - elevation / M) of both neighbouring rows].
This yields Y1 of 11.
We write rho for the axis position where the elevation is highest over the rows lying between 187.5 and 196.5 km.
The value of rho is 188 km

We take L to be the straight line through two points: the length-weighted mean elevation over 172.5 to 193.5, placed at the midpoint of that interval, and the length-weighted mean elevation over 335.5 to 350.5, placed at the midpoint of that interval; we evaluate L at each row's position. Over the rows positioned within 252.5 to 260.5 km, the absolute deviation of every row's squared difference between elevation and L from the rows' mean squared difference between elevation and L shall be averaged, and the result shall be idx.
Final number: 0.15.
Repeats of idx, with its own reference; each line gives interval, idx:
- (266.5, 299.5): 0.18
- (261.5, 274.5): 0.22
